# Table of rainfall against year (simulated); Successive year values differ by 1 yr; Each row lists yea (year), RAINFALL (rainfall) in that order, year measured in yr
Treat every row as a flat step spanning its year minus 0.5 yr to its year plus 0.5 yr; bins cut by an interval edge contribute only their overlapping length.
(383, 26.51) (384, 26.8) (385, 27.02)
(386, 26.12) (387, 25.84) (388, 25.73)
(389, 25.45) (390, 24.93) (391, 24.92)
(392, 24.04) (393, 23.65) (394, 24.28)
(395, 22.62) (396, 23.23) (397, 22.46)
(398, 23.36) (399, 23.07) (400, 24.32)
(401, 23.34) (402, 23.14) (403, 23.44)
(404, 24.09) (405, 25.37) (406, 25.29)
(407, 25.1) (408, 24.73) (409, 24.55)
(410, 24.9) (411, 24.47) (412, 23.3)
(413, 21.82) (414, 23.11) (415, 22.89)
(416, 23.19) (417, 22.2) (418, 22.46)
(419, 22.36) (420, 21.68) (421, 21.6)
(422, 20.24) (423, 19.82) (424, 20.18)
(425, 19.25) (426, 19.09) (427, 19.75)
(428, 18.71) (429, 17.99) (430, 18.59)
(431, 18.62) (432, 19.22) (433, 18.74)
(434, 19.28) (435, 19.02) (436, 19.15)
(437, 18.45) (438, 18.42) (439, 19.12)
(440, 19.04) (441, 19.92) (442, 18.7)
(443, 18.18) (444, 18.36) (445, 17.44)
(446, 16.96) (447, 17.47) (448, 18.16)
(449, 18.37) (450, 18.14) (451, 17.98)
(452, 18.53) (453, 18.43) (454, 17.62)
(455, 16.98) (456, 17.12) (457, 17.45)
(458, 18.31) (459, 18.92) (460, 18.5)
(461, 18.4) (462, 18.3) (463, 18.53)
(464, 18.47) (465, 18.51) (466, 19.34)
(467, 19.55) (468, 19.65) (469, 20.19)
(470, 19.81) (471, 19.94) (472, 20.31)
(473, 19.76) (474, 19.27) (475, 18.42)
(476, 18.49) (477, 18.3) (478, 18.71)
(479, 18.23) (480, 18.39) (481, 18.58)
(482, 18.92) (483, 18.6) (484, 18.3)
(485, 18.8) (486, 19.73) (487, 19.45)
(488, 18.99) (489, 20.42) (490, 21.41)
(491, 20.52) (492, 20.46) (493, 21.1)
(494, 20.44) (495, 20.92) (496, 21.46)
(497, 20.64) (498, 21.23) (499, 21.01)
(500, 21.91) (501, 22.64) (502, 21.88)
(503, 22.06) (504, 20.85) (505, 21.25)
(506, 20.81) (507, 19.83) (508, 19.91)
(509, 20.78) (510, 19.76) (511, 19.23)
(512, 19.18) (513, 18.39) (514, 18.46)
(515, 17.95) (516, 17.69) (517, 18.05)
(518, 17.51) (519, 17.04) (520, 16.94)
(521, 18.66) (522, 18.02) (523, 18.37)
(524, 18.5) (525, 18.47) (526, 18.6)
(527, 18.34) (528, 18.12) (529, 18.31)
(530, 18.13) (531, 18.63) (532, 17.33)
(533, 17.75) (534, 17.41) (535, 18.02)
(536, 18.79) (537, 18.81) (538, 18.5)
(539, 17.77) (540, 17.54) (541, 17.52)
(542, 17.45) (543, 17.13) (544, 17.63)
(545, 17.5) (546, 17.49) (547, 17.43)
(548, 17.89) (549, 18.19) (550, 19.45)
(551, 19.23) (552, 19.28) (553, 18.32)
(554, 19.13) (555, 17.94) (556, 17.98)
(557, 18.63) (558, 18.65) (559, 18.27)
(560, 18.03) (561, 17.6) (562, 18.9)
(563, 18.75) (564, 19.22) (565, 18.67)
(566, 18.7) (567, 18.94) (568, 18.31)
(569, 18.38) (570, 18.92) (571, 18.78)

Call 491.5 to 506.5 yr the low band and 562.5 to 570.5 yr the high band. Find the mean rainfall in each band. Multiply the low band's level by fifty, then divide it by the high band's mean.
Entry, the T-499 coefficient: 57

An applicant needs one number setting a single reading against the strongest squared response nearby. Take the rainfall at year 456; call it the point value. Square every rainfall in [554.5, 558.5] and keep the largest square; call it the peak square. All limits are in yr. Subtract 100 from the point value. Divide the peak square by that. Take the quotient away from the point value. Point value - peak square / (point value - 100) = 21.3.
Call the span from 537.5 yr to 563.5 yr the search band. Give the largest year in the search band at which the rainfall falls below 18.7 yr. 561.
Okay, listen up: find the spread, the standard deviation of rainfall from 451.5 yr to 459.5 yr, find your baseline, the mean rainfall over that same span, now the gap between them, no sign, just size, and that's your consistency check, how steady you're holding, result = 17.2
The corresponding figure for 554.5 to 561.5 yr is 17.8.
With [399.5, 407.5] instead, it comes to 23.4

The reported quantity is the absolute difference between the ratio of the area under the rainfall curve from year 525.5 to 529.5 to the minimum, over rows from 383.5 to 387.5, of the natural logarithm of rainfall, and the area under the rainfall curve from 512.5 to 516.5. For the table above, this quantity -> 49.9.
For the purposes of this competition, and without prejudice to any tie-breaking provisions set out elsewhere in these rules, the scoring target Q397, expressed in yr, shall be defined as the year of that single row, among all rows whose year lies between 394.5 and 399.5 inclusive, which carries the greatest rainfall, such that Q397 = 398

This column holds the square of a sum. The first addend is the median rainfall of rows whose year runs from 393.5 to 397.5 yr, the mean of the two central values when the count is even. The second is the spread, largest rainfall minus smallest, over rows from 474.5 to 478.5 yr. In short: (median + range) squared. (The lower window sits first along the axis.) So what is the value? 545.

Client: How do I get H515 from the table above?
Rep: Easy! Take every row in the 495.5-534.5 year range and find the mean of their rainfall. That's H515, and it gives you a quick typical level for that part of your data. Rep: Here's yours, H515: 19.3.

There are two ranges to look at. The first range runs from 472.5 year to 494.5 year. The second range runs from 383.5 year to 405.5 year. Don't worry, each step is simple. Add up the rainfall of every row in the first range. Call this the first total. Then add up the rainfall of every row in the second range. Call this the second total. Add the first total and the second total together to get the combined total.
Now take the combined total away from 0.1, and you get -962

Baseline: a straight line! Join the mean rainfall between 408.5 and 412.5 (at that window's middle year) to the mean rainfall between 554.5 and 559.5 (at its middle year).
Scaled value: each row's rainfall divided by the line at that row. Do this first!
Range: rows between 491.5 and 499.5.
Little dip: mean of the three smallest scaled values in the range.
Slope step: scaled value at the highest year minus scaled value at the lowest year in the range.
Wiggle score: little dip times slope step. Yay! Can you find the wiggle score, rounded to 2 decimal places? 0.04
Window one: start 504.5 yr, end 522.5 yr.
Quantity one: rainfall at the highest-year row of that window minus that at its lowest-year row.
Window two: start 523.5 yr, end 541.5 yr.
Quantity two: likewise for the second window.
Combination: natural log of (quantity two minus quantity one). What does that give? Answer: 0.8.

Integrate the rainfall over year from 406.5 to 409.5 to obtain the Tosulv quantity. 74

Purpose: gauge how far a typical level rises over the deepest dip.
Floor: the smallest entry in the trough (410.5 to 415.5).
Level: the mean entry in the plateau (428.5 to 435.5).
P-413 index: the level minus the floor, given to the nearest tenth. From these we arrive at -3.0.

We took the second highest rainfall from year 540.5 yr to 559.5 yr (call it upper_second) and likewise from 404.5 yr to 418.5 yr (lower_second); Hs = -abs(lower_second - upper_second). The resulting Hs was -6.0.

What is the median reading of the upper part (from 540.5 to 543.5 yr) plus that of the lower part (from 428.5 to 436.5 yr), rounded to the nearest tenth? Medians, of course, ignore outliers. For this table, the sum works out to 36.3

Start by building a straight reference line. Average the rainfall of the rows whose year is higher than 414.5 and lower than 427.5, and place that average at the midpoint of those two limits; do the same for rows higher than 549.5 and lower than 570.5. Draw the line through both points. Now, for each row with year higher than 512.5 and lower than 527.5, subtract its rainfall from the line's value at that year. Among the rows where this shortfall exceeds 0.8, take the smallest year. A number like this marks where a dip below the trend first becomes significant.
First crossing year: 513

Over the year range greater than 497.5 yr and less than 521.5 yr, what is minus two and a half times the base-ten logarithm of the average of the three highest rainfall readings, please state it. -3.37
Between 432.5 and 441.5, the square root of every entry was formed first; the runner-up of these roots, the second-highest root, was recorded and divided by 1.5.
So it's 2.93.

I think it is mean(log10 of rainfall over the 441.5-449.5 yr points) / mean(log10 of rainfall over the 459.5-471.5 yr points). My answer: 0.98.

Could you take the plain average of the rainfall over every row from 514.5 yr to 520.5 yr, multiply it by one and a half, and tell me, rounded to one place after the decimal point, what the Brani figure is 26.3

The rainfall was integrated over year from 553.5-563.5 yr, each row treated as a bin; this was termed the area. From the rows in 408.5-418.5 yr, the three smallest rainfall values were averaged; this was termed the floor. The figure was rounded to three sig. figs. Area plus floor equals 206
